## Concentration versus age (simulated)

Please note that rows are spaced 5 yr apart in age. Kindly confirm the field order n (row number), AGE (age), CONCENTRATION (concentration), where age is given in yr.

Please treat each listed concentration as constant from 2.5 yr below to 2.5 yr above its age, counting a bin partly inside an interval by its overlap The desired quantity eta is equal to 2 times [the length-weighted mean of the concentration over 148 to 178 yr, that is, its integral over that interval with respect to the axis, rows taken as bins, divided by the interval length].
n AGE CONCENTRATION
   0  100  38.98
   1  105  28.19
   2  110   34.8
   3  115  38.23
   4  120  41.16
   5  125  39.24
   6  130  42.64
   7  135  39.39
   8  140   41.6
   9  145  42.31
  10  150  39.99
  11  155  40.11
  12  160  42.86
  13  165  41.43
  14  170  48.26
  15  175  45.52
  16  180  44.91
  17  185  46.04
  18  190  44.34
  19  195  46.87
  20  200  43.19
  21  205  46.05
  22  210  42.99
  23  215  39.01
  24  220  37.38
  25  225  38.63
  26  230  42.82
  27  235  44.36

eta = 86.2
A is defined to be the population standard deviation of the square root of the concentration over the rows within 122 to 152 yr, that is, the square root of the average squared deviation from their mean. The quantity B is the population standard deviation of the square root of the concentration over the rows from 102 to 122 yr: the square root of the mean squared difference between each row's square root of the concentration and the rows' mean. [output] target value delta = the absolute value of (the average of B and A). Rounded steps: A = 0.11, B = 0.414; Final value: 0.261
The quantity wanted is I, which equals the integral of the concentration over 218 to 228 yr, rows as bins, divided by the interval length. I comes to 38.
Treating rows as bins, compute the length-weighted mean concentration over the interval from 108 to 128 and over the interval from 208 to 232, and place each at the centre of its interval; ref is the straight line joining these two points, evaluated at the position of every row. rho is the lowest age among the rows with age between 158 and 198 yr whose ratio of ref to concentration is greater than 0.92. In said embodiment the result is 165 yr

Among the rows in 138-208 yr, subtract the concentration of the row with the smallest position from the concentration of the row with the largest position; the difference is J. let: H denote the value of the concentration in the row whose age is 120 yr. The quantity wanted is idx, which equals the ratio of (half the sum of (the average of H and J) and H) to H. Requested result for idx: 0.777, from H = 41.16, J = 4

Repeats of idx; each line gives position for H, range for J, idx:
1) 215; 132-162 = 0.772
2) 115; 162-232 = 0.759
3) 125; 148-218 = 0.744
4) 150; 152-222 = 0.733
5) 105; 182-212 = 0.723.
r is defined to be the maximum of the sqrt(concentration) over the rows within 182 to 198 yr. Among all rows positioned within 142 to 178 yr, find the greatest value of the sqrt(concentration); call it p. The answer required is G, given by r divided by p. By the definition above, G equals 0.99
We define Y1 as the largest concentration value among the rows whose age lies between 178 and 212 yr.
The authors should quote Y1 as 46.87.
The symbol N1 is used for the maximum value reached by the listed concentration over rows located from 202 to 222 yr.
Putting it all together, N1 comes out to 46.05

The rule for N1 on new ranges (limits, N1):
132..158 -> 42.31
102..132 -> 42.64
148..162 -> 42.86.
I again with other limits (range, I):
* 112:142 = 40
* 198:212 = 44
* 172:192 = 45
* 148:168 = 41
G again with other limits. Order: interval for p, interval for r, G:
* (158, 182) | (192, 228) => 0.99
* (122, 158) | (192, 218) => 1.05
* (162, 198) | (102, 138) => 0.94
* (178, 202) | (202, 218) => 0.99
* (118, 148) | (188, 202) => 1.05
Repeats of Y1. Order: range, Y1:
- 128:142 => 42.64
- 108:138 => 42.64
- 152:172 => 48.26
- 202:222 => 46.05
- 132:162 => 42.86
